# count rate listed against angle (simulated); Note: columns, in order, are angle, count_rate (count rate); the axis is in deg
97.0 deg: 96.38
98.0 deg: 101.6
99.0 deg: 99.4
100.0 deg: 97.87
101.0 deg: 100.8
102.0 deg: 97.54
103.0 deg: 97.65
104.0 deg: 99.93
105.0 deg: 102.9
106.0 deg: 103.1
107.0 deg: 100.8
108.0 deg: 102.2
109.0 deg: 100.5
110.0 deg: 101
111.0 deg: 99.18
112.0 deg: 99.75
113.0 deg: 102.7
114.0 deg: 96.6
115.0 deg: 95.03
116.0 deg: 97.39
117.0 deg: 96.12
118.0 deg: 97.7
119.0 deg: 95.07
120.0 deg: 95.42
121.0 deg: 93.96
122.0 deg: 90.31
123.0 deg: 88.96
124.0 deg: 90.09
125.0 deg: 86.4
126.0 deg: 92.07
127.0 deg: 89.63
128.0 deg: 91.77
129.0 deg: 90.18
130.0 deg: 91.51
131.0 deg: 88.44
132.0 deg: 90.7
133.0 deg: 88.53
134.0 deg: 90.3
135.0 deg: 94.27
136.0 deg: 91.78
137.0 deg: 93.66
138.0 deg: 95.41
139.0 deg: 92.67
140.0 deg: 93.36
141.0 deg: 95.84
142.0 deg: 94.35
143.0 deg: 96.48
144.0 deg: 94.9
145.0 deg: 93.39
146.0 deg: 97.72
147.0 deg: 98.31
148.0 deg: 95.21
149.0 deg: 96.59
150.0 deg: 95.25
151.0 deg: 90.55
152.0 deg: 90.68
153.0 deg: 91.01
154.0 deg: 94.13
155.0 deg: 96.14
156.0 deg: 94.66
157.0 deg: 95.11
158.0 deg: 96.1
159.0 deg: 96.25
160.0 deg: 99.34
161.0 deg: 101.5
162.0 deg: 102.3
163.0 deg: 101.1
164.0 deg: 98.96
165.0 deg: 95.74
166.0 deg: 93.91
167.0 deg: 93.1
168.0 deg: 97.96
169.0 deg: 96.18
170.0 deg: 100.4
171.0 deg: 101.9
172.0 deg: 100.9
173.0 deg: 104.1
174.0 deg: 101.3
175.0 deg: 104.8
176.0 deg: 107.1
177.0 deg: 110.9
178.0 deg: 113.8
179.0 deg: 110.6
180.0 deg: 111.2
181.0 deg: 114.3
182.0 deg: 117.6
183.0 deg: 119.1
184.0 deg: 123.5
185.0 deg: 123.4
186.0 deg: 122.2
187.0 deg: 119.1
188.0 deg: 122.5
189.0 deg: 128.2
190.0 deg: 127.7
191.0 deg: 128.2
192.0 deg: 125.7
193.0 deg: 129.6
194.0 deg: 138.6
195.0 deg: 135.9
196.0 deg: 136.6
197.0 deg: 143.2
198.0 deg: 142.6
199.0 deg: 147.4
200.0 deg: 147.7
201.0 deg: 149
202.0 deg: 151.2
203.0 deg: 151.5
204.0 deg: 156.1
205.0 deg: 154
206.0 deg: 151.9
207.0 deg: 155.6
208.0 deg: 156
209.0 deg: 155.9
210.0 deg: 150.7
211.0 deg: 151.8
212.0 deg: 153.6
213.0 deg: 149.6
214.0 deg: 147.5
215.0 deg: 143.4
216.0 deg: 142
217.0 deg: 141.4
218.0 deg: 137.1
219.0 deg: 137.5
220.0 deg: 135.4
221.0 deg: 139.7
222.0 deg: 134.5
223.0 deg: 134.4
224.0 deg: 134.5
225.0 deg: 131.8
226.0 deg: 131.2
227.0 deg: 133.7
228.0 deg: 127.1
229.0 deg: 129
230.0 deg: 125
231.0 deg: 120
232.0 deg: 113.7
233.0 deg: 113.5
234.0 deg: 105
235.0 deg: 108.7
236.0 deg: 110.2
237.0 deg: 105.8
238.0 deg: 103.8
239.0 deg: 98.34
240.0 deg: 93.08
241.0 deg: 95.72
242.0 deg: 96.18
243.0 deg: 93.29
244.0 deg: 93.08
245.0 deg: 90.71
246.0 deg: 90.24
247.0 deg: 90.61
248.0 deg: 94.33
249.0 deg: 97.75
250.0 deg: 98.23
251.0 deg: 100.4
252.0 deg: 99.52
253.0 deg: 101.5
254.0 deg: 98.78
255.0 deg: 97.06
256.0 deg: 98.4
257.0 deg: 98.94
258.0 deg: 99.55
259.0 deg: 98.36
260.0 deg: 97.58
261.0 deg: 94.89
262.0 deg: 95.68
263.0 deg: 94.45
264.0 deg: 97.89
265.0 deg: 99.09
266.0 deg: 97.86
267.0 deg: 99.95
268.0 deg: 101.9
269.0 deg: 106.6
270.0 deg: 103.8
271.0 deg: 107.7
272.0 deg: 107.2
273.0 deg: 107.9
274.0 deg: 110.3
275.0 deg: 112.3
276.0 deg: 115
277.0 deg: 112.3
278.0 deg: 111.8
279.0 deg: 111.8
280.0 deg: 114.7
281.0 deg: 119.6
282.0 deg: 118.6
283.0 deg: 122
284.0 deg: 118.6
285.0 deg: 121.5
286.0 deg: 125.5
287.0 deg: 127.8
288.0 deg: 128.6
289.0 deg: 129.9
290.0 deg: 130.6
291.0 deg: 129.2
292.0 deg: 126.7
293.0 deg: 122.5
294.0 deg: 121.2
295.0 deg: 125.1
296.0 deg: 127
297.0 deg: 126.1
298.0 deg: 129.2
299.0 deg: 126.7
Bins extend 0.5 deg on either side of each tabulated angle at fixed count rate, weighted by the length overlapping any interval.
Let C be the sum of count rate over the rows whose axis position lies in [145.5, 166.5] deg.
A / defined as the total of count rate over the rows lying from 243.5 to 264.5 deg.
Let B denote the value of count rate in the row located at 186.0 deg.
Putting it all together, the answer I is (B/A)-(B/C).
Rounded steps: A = 2028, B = 122.2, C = 2021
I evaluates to -0.0002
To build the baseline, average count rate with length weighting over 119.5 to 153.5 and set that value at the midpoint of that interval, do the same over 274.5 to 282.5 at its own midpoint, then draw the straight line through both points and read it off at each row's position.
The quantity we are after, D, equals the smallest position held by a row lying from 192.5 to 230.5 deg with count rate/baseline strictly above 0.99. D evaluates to 193.0 deg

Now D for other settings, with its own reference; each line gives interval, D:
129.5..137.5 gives 130.0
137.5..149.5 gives 138.0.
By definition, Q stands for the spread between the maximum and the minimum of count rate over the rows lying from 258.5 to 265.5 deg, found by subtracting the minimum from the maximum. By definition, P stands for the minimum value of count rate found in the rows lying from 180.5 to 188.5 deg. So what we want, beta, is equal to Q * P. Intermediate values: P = 114.3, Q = 4.6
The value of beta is 530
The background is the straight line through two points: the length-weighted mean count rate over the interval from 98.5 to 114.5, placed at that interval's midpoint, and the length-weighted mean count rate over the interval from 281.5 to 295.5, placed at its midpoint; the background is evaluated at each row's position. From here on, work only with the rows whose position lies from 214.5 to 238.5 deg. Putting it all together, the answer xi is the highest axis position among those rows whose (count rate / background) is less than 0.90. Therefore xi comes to 238.0 deg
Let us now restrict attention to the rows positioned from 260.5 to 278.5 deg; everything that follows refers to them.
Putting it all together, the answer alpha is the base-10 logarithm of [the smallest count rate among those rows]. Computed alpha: 1.98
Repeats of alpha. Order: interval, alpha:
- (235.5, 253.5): 1.96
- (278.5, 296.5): 2.05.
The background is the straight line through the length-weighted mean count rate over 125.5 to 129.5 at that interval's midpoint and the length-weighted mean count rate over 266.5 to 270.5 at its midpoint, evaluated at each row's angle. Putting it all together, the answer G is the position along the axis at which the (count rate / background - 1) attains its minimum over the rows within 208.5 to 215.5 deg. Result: 215.0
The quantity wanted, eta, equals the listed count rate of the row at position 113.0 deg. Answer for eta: 102.7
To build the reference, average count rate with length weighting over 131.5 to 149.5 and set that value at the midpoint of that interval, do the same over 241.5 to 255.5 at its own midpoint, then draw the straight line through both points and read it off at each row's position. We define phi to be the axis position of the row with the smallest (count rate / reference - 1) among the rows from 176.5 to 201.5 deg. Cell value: 179.0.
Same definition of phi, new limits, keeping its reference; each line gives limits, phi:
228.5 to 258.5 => 246.0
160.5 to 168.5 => 167.0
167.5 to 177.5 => 169.0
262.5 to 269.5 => 263.0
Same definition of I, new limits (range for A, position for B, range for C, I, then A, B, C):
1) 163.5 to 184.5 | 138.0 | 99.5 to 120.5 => -0.0029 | 2217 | 95.41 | 2079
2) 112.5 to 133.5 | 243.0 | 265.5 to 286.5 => 0.0081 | 1949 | 93.29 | 2347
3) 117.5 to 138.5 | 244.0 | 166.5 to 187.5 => 0.0077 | 1926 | 93.08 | 2293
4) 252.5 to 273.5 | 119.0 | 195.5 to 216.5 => 0.0149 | 2105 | 95.07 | 3137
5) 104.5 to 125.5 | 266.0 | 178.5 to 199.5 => 0.0114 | 2035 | 97.86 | 2667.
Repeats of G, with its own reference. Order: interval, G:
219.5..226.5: 226.0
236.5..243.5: 243.0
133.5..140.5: 134.0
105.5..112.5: 111.0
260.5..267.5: 263.0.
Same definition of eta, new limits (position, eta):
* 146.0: 97.72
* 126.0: 92.07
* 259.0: 98.36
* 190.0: 127.7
